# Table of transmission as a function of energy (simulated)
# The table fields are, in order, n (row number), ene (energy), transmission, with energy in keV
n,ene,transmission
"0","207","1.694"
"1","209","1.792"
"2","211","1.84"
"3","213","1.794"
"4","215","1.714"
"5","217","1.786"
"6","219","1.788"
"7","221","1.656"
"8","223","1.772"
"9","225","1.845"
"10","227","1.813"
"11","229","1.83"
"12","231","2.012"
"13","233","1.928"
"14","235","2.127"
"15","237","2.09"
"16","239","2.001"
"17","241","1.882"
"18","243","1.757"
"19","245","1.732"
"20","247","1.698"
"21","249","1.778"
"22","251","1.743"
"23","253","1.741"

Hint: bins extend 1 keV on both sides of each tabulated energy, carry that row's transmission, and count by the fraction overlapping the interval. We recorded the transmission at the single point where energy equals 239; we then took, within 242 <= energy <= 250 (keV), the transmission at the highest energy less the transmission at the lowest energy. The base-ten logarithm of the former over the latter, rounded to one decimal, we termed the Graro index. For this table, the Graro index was 2.0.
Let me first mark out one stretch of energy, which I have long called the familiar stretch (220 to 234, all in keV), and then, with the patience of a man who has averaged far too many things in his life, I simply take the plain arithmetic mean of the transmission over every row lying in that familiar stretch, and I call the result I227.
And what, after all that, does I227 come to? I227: 1.84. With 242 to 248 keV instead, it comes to 1.73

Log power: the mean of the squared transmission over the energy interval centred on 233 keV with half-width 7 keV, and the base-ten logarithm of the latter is 0.591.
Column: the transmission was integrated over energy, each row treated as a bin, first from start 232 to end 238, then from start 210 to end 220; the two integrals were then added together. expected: 30.1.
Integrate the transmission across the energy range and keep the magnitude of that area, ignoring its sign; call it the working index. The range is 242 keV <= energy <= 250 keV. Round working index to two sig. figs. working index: 14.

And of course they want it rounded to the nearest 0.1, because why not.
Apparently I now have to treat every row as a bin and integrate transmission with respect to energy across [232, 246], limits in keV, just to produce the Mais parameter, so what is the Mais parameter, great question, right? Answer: 27.0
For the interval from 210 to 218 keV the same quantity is 14.3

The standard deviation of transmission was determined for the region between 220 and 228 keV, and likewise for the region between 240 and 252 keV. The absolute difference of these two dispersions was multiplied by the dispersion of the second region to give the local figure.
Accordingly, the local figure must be 0.001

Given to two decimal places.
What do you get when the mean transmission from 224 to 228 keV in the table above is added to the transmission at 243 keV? 3.59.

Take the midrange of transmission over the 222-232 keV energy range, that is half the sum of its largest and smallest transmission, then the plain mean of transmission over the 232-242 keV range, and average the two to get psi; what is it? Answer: 1.95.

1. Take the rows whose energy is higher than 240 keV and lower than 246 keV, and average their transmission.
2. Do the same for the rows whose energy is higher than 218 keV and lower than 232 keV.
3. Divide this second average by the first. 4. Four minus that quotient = 2.99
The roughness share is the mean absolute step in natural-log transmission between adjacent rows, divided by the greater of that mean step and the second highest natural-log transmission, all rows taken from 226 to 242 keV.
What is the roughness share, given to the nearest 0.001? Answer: 0.071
